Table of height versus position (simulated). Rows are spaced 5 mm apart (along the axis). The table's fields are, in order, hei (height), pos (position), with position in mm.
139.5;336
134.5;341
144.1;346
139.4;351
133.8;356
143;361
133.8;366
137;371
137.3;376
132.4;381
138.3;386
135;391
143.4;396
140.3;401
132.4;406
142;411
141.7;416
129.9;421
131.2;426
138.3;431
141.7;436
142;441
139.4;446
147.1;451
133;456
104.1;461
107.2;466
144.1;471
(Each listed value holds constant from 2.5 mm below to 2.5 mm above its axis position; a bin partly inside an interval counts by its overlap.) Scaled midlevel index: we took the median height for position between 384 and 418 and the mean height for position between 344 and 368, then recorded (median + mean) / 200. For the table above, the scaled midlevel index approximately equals 1.396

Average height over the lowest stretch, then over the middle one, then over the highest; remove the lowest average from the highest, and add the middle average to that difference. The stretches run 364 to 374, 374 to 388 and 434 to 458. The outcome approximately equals 141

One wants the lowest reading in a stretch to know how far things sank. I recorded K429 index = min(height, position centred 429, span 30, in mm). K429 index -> 129.9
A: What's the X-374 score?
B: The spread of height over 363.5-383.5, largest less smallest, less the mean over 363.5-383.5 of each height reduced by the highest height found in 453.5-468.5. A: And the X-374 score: 2.8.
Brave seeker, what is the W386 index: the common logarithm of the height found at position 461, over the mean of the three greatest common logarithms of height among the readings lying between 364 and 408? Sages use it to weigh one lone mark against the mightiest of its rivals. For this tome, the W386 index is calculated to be 0.94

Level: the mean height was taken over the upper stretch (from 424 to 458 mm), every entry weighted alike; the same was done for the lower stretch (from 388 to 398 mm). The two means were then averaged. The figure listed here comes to 139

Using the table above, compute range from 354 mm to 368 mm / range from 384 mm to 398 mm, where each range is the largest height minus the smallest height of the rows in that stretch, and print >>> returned 1.1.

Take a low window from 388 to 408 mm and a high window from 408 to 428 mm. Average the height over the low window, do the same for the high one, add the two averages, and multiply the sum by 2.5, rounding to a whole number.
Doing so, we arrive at 685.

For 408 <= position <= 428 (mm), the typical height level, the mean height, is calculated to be 136.2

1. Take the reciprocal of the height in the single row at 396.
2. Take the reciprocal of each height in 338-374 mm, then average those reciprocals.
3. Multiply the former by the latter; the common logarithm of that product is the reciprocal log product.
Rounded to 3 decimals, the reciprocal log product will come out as -4.296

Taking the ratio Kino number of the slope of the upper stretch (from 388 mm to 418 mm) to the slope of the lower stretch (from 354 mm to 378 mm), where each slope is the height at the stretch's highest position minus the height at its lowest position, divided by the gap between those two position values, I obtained 1.5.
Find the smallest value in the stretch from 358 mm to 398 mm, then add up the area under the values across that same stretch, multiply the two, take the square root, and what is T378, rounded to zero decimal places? 853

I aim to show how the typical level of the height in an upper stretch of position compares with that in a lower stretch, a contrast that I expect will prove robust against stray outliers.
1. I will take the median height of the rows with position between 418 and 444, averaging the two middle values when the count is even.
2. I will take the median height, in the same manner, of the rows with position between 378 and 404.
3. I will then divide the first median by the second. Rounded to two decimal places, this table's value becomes 1.00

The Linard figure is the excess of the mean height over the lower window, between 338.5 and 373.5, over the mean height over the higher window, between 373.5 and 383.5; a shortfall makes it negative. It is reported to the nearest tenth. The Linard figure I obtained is 3.1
